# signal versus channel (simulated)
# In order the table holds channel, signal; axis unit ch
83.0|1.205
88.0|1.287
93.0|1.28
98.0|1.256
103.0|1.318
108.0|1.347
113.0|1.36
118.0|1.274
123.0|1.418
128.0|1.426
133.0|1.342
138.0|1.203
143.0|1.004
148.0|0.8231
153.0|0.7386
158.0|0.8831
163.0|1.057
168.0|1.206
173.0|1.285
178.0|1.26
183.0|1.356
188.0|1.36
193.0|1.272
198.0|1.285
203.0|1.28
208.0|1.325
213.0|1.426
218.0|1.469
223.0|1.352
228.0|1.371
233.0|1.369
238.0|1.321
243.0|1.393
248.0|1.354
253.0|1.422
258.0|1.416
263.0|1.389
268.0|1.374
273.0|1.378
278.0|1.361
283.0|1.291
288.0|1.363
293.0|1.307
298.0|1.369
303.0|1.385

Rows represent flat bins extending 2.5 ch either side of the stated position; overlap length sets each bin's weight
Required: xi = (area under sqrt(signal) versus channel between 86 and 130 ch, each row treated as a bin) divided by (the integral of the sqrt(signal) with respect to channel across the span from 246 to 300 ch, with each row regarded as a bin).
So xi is 0.80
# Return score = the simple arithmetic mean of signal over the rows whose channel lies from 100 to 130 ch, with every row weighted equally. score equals 1.36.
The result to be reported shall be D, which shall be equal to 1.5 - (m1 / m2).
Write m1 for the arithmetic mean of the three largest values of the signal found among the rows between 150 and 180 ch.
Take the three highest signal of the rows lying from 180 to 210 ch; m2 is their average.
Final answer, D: 0.57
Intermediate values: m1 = 1.25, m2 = 1.35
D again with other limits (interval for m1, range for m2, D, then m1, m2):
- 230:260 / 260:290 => 0.48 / 1.41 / 1.38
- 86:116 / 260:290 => 0.53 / 1.34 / 1.38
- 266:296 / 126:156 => 0.46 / 1.37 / 1.32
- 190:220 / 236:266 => 0.50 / 1.41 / 1.41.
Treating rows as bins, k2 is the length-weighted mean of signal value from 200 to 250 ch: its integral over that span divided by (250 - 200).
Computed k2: 1.37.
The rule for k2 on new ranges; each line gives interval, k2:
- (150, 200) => 1.17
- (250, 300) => 1.37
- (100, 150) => 1.26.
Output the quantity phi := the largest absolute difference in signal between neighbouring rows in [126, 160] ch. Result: 0.20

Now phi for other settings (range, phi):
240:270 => 0.07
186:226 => 0.12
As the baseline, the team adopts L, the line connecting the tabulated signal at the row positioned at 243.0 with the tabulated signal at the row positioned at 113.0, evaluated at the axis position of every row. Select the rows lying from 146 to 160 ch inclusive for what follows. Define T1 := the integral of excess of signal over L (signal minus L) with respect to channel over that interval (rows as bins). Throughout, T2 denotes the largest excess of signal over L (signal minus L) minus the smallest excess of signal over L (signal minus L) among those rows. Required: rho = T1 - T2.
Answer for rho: -8.0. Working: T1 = -8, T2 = 0.14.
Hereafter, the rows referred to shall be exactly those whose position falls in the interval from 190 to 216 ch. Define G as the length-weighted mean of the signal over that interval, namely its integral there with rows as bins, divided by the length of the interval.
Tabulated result 1.321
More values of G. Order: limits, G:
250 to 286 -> 1.375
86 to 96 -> 1.282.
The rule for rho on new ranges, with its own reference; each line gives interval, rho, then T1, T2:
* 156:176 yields -5.5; -5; 0.40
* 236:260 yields -0.4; 0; 0.10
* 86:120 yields -1.9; -2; 0.10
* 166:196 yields -2.7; -3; 0.15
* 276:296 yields -1.5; -1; 0.07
